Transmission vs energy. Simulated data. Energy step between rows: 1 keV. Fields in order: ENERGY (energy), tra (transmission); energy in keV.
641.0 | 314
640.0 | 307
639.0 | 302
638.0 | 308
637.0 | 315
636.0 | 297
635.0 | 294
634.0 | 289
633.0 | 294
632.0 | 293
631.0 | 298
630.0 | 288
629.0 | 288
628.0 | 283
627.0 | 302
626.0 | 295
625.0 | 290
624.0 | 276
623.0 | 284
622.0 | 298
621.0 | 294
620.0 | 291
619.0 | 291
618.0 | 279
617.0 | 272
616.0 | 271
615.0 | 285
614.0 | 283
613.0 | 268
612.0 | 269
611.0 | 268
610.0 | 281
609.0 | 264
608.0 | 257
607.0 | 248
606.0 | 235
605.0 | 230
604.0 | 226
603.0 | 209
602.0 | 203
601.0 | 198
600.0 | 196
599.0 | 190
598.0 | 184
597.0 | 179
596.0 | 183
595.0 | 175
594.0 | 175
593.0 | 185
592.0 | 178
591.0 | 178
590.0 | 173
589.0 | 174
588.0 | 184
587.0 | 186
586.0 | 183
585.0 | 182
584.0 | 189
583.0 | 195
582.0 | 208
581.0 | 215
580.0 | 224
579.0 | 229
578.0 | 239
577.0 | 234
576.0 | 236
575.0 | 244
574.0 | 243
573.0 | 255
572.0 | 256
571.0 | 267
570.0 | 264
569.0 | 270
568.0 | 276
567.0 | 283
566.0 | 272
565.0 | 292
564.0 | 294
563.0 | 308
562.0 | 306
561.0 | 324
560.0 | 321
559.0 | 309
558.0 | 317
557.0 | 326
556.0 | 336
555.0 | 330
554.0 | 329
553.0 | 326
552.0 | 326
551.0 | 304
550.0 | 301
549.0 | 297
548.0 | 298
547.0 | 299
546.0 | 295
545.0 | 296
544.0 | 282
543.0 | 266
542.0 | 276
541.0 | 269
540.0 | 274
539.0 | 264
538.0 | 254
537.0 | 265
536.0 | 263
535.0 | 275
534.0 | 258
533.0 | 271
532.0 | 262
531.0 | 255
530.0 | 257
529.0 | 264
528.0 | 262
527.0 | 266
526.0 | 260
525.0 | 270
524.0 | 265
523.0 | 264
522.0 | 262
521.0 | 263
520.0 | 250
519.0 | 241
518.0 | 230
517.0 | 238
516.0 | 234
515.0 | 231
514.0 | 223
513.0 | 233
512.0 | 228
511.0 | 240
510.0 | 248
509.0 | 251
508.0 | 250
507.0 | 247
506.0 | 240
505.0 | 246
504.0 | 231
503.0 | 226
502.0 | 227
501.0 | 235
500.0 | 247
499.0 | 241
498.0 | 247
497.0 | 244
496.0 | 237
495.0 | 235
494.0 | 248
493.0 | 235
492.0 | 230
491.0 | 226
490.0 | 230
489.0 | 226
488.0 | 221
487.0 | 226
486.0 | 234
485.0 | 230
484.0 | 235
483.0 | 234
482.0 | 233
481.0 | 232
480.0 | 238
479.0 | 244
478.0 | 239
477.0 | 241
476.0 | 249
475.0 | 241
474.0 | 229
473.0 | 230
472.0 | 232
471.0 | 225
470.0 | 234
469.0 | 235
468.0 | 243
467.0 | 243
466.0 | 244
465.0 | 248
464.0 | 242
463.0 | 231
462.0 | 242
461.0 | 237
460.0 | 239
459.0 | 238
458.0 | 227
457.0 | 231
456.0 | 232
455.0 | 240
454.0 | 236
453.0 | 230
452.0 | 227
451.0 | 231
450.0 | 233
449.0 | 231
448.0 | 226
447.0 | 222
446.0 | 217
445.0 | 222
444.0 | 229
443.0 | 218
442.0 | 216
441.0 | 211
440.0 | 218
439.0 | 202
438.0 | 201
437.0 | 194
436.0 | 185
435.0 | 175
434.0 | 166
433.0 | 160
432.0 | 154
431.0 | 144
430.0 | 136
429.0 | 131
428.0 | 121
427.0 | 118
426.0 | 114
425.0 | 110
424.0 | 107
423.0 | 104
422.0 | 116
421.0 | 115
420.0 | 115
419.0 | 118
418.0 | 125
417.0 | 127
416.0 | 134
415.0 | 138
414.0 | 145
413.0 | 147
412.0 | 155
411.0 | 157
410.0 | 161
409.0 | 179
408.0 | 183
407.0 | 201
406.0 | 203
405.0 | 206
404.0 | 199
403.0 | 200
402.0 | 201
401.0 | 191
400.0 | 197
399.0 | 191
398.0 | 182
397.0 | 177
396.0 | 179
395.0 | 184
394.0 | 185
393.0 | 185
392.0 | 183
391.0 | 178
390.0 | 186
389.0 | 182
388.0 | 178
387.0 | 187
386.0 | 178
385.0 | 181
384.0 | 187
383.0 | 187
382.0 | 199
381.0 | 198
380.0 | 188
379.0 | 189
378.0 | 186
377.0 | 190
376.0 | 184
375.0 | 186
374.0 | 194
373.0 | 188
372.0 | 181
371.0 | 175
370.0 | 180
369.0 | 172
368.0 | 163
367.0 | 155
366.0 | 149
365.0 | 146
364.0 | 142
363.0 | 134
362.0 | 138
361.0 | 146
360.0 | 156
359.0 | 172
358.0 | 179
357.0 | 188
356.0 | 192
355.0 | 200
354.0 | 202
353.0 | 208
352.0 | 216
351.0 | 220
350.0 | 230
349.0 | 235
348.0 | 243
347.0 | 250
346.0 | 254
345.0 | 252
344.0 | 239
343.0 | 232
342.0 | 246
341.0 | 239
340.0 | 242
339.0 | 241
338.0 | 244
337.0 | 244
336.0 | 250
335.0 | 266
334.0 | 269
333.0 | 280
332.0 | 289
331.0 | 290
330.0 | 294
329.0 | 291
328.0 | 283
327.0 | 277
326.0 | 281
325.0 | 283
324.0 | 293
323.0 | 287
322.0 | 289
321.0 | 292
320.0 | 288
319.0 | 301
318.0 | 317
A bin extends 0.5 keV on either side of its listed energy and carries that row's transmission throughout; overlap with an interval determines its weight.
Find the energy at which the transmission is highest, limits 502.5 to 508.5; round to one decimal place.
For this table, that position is 508.0 keV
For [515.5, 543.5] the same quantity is 542.0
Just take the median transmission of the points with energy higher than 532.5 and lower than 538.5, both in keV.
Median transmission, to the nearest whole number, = 264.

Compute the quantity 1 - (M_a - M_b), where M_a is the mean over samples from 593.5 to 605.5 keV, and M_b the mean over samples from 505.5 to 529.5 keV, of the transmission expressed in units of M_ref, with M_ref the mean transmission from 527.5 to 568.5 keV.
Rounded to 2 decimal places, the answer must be 1.18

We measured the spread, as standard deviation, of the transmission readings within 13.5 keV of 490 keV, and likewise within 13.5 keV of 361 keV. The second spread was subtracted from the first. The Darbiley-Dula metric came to -23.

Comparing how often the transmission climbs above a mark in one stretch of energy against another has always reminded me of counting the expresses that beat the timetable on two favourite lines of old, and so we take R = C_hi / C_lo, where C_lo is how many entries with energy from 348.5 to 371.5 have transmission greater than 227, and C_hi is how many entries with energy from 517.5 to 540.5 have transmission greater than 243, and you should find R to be 10.5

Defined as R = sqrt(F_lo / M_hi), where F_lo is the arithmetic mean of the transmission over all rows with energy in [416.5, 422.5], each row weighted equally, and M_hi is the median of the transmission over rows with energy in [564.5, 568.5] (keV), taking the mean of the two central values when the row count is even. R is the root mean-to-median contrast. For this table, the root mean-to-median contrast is 0.653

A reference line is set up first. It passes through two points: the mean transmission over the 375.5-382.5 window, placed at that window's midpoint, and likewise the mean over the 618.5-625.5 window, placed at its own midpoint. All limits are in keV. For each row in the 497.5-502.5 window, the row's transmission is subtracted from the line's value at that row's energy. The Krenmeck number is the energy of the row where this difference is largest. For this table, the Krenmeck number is 502.0 keV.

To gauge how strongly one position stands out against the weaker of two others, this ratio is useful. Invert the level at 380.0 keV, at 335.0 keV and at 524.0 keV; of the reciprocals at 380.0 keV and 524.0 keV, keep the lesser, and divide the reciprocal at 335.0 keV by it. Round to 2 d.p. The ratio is 1.00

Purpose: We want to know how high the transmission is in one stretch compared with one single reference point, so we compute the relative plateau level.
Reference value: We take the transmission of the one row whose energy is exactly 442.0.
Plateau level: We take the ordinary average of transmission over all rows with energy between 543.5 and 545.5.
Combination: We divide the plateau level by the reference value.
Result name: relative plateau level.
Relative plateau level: 1.3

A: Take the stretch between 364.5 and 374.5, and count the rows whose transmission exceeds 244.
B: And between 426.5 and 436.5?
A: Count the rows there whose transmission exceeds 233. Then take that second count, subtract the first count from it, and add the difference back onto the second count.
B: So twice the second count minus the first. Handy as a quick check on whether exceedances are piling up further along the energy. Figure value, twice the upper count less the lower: 0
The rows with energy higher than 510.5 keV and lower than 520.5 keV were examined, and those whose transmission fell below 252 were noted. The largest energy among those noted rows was 520.0 keV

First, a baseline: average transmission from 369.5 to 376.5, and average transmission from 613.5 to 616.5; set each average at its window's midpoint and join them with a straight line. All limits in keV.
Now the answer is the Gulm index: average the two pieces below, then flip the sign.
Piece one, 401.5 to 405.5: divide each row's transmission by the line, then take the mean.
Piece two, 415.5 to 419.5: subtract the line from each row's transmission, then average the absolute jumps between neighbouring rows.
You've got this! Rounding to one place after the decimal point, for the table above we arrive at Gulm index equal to -3.4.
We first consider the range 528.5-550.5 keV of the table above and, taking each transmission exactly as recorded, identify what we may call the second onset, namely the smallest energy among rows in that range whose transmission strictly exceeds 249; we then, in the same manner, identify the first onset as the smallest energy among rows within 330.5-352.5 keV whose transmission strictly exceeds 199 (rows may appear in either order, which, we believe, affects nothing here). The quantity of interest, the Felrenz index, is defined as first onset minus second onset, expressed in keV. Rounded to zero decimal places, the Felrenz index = -198 keV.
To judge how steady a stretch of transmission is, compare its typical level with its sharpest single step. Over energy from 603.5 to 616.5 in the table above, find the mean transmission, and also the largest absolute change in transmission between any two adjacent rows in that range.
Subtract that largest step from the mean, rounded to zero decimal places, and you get 243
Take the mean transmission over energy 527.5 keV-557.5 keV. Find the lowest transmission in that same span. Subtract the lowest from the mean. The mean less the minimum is 32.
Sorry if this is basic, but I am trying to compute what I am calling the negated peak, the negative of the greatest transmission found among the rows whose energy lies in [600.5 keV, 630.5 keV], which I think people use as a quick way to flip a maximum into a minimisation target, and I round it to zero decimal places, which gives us -302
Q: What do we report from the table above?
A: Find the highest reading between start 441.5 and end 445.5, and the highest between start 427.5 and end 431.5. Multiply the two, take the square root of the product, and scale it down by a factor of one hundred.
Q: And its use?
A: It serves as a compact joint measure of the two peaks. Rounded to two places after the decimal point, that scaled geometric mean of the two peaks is 1.82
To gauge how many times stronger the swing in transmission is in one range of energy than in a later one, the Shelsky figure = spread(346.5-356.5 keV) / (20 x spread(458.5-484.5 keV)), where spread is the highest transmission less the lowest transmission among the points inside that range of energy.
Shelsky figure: 0.121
